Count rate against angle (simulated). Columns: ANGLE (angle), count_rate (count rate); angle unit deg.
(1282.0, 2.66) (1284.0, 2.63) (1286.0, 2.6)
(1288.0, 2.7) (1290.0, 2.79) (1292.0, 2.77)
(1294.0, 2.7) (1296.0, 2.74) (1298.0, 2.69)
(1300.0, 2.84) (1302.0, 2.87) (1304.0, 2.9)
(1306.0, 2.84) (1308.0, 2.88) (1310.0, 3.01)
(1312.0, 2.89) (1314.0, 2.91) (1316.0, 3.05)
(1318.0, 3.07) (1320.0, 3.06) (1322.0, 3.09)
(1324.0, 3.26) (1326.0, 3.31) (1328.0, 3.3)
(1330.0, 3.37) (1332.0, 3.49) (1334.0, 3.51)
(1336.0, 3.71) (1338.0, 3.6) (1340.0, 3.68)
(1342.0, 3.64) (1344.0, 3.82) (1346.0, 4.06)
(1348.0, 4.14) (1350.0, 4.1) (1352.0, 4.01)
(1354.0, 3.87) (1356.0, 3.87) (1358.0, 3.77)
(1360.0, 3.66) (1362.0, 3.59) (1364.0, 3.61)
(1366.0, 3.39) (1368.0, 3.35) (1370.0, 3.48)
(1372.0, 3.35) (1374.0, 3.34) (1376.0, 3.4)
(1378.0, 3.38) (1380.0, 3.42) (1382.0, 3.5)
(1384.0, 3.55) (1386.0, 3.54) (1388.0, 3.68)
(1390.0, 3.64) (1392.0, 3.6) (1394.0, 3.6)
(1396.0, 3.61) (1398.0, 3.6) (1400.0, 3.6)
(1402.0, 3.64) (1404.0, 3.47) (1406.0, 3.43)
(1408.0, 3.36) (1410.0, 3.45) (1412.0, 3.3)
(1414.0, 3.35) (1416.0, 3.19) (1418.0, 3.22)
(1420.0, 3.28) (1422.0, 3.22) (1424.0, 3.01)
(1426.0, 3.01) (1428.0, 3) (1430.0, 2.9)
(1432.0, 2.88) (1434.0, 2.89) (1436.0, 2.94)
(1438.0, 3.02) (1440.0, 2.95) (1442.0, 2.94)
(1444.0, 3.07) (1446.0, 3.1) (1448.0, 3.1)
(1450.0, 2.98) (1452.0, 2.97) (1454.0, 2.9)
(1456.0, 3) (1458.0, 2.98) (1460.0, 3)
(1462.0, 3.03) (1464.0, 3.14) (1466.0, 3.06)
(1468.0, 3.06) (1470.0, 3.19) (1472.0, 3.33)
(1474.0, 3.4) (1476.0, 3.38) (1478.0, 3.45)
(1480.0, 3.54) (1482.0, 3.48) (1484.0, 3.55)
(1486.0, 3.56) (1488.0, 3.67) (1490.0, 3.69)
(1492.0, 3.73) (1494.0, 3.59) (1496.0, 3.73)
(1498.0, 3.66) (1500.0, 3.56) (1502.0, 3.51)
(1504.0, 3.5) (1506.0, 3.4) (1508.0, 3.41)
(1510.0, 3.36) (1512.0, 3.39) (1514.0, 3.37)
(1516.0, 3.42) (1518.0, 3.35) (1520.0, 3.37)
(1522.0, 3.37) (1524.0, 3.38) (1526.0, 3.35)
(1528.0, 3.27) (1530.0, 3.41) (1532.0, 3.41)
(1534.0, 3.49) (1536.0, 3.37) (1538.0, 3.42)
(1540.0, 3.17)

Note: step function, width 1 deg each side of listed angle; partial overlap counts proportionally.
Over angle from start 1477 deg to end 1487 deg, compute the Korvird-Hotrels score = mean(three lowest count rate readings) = 3.5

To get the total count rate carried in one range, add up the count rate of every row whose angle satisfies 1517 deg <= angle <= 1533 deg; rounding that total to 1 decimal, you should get 26.9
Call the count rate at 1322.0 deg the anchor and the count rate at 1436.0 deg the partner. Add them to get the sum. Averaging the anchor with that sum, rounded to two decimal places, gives 4.56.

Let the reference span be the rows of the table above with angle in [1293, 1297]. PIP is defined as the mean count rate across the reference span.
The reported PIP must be 2.7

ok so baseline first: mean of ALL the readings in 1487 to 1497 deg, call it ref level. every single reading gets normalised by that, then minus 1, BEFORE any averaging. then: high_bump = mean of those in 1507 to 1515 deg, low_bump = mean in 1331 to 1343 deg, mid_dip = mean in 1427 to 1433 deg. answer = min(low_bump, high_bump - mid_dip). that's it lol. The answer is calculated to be -0.02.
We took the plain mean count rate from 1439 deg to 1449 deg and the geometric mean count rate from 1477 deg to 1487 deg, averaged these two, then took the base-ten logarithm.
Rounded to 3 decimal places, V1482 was 0.515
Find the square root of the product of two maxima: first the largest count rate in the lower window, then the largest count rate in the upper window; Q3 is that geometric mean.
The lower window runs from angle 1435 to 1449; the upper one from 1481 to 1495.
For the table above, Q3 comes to 3.40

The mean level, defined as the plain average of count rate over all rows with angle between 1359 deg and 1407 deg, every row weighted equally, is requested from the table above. 3.52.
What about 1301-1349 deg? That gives 3.31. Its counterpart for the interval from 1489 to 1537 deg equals 3.46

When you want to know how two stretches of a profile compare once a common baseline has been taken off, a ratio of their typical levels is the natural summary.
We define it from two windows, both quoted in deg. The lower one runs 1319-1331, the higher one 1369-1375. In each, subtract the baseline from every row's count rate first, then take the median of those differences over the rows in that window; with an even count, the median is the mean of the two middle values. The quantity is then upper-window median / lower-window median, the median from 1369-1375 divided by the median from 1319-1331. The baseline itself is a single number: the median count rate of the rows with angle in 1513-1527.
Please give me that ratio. 0.2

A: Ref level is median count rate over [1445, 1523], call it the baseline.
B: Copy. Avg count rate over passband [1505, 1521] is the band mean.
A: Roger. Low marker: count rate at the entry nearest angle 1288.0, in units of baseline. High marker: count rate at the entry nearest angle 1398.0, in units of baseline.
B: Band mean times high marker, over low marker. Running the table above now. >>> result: 4.51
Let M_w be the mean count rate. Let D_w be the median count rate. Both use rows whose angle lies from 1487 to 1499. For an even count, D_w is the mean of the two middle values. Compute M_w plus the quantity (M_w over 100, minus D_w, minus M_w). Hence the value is -3.64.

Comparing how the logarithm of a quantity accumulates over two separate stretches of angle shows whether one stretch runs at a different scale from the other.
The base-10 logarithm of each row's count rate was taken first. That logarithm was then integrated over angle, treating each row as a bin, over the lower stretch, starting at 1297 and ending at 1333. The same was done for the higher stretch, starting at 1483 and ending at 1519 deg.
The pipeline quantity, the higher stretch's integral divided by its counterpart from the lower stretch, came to 1.13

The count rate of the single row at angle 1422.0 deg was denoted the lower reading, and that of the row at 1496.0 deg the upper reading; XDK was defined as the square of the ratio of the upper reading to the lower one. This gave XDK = 1.34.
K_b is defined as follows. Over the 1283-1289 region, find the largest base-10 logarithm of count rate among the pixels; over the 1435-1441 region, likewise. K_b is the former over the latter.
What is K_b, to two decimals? 0.90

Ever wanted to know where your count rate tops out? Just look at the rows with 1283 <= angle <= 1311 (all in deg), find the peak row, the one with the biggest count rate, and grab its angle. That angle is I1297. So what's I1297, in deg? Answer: 1310.0 deg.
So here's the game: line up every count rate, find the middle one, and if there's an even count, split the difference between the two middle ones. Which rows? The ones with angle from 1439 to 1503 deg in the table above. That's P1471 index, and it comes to 3.3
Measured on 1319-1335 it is 3.3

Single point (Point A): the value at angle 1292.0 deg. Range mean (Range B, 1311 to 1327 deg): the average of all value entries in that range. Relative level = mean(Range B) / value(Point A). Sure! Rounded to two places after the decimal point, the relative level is 1.11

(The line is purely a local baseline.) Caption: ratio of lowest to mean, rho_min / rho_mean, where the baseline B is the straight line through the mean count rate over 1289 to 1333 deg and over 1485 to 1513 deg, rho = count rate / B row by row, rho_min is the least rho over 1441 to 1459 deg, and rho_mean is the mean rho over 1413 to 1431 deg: 0.90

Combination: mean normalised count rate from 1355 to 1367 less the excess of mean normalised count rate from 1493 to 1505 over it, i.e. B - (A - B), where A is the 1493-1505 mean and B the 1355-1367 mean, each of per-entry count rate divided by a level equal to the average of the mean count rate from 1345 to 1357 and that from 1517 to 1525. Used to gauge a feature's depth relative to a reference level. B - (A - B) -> 1.0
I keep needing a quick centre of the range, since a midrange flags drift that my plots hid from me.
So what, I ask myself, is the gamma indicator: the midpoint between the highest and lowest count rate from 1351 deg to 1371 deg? 3.68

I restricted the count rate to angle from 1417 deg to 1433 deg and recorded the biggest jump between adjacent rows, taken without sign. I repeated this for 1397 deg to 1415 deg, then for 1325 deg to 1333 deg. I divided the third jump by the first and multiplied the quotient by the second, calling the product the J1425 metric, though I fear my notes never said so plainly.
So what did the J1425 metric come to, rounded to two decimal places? 0.10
